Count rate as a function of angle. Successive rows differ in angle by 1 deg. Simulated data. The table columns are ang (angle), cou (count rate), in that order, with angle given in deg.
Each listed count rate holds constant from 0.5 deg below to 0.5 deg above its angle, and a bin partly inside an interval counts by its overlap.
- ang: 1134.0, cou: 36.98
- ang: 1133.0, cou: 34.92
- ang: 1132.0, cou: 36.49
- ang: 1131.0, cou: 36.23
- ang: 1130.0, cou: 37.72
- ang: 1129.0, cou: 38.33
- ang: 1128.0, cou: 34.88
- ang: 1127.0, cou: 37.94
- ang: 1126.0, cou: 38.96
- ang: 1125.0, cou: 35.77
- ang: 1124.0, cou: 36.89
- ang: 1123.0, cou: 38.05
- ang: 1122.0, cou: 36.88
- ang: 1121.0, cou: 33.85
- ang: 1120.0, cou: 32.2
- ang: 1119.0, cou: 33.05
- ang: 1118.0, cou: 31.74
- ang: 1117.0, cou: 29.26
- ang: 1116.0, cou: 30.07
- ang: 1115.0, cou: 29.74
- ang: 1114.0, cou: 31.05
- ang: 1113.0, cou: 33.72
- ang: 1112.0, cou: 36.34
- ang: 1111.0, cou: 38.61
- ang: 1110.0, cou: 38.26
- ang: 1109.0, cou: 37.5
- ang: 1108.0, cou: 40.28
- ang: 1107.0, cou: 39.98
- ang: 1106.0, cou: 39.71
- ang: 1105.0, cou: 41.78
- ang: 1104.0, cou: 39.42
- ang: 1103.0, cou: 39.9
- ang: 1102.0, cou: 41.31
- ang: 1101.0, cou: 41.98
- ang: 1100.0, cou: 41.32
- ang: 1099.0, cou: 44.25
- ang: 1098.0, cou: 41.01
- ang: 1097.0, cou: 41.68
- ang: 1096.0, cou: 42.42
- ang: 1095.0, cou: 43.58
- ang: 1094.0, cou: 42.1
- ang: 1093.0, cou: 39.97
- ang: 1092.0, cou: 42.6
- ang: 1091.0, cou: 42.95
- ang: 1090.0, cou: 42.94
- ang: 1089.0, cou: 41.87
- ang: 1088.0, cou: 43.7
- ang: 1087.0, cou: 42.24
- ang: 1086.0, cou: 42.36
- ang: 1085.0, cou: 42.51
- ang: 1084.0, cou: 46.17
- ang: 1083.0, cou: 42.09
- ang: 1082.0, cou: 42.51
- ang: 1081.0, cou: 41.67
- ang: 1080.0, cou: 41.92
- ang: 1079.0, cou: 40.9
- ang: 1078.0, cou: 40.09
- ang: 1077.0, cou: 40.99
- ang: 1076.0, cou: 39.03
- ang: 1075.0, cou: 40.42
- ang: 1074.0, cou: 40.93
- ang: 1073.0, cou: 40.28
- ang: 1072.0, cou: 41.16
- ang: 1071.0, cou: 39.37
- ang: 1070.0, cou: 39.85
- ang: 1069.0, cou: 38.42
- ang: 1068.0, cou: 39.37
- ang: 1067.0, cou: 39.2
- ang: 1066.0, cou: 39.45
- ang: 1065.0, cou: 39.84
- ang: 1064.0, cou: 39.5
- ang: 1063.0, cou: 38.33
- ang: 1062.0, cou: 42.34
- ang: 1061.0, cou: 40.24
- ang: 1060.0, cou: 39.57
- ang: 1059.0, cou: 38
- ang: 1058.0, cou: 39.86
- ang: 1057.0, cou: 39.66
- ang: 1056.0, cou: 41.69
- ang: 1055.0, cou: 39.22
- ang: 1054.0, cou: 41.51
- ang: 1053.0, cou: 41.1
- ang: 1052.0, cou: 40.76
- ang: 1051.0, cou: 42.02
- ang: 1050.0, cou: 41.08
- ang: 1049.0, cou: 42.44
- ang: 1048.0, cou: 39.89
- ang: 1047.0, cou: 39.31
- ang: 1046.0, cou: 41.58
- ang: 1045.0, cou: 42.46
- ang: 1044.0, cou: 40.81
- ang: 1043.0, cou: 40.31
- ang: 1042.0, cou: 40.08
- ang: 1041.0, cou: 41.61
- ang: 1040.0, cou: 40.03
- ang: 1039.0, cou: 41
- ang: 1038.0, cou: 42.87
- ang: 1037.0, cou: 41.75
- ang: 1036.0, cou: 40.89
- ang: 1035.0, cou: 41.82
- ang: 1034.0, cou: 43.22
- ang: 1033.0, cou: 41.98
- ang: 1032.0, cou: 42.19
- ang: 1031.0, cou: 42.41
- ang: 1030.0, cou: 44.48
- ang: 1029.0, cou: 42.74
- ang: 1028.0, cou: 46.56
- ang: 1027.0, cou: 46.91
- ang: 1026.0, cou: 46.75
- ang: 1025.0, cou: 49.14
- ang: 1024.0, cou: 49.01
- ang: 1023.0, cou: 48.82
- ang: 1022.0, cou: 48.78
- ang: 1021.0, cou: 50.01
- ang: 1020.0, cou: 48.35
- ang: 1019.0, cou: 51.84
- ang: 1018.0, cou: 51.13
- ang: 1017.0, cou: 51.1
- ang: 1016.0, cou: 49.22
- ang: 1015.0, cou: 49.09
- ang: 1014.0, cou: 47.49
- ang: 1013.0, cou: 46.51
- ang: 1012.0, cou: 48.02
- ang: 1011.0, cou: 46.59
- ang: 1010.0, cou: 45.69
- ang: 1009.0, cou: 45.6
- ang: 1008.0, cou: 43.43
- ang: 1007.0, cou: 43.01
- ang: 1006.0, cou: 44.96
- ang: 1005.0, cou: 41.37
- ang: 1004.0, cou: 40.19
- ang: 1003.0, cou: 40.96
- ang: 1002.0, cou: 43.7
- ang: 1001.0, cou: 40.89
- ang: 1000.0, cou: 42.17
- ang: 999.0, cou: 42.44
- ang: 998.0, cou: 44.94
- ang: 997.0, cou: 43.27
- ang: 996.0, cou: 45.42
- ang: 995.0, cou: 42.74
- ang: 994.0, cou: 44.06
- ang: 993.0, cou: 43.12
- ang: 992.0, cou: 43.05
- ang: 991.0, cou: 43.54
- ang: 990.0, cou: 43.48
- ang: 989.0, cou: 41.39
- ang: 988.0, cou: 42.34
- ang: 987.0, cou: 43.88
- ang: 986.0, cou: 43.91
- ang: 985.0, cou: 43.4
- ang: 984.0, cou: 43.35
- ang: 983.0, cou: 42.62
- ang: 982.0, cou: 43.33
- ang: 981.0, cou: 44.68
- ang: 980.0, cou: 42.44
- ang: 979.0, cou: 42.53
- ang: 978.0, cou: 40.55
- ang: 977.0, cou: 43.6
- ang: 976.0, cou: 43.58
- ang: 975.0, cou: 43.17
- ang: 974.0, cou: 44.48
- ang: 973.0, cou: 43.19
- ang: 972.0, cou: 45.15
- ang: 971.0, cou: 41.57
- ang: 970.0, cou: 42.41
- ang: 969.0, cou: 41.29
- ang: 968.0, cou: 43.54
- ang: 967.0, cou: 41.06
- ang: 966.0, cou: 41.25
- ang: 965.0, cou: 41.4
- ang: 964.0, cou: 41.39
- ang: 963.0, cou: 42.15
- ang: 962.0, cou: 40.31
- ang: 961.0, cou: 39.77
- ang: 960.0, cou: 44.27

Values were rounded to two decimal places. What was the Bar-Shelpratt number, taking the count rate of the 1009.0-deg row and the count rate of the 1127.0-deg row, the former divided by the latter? 1.20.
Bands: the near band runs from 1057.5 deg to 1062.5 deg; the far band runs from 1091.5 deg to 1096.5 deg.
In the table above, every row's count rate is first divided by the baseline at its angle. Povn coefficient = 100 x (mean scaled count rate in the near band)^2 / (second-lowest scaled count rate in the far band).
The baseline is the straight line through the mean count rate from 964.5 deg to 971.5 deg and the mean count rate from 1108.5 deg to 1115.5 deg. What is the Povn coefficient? 97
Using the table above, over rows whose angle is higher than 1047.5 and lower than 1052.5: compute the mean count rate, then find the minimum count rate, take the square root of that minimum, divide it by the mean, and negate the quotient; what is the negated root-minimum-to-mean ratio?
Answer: -0.153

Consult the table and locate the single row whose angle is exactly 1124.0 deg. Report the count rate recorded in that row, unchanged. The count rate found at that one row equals 36.89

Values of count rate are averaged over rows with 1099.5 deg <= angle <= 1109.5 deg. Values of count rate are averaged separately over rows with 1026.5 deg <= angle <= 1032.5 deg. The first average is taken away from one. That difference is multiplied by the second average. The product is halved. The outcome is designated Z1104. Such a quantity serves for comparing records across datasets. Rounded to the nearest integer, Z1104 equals -869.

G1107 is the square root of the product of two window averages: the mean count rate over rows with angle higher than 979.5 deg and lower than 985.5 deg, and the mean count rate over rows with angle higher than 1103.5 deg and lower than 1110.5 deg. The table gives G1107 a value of 41.4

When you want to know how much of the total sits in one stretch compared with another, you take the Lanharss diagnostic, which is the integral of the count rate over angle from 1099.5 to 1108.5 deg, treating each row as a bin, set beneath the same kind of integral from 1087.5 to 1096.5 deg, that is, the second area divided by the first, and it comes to 1.04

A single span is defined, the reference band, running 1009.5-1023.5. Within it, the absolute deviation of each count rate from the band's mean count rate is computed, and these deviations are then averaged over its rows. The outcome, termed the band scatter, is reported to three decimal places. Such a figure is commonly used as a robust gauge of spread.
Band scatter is 1.416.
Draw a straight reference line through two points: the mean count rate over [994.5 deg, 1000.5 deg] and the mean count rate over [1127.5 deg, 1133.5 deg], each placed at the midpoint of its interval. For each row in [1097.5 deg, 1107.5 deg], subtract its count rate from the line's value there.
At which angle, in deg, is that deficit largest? 1104.0 deg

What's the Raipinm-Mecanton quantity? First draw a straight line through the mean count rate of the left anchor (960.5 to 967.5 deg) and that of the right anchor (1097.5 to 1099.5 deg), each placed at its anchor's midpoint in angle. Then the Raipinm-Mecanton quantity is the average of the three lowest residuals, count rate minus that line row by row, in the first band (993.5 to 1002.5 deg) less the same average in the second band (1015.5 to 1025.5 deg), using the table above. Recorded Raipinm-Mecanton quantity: -6.6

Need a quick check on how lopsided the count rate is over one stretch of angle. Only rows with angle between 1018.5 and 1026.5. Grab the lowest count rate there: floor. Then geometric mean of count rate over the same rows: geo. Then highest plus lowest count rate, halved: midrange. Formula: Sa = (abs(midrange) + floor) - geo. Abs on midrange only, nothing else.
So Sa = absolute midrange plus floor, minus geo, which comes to 47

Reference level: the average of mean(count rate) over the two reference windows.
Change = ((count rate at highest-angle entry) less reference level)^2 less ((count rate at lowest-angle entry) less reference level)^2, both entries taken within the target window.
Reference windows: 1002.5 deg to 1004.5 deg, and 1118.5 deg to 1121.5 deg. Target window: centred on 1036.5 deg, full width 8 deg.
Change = -16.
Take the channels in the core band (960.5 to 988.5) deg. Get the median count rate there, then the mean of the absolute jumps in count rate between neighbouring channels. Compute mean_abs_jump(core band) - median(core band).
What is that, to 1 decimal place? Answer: -41.4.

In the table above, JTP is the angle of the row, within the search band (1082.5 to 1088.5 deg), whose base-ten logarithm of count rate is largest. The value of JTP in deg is 1084.0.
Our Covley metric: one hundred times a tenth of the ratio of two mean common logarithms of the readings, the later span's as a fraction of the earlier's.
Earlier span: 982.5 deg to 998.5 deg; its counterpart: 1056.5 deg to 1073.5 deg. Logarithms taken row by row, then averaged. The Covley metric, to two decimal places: 9.76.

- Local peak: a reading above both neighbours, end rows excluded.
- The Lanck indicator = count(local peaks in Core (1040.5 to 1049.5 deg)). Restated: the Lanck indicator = 1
